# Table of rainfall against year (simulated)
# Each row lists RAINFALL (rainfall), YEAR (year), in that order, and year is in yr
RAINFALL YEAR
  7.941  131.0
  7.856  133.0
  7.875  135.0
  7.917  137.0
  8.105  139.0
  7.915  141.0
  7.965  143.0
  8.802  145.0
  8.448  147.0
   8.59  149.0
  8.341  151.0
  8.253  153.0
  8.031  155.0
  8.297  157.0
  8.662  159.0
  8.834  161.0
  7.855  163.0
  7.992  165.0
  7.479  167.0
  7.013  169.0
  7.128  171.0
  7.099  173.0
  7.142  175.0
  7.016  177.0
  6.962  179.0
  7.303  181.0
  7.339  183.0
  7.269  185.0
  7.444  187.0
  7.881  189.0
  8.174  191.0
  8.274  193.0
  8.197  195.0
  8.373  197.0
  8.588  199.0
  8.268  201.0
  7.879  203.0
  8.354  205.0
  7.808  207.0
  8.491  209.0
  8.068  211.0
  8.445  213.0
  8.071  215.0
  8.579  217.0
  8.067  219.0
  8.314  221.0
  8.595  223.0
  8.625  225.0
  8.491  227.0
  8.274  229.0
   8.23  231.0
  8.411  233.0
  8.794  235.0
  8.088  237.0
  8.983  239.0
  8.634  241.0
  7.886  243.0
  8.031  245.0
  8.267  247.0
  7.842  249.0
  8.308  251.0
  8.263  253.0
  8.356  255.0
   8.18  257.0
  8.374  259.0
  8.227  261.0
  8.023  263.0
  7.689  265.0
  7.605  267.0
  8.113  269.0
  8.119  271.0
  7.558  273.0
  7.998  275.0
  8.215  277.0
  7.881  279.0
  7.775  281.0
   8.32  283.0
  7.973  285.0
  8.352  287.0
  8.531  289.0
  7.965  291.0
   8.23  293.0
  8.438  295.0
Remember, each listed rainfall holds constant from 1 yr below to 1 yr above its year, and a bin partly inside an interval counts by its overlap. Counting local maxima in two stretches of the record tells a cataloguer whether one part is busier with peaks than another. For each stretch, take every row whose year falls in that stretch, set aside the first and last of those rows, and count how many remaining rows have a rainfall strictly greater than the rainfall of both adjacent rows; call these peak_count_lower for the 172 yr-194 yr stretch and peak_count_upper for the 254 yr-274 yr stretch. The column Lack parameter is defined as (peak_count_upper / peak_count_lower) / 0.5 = 2.0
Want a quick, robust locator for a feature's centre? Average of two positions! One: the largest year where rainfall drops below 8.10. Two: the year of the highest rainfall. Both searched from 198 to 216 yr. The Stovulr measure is 207 yr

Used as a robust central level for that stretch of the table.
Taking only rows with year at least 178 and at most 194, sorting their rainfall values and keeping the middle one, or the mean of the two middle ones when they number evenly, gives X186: 7.4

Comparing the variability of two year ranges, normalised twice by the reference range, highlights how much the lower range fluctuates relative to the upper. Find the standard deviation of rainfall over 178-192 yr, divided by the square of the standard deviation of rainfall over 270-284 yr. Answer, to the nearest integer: 6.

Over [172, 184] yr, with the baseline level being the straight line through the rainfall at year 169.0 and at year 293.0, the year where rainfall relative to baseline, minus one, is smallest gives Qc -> 179.0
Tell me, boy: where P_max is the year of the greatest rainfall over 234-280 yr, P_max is 239.0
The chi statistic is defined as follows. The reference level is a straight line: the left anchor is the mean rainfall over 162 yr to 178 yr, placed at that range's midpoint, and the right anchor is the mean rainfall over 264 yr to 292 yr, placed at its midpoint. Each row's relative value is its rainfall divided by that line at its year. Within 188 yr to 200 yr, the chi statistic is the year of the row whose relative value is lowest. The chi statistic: 189.0 yr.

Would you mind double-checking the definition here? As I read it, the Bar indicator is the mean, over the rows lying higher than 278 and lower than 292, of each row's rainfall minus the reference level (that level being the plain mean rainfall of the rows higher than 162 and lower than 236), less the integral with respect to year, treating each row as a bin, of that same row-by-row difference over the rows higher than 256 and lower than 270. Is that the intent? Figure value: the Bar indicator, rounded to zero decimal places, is -1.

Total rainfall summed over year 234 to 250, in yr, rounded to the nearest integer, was 67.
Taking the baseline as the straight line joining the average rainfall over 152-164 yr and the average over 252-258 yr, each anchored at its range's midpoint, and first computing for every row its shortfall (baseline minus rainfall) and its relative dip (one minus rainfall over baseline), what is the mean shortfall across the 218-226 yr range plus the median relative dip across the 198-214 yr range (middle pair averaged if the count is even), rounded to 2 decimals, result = -0.12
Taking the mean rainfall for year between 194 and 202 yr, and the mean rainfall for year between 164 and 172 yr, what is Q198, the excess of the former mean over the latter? 1.0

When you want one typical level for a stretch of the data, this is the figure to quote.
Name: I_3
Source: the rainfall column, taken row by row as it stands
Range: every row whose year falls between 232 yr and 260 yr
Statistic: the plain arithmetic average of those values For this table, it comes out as 8.32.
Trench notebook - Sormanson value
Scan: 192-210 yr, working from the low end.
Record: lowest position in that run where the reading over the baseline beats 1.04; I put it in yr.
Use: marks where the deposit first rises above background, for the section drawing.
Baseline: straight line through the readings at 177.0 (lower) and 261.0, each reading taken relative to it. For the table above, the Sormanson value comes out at 193.0 yr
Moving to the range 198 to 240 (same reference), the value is 199.0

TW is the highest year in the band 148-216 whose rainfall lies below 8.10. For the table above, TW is 215.0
